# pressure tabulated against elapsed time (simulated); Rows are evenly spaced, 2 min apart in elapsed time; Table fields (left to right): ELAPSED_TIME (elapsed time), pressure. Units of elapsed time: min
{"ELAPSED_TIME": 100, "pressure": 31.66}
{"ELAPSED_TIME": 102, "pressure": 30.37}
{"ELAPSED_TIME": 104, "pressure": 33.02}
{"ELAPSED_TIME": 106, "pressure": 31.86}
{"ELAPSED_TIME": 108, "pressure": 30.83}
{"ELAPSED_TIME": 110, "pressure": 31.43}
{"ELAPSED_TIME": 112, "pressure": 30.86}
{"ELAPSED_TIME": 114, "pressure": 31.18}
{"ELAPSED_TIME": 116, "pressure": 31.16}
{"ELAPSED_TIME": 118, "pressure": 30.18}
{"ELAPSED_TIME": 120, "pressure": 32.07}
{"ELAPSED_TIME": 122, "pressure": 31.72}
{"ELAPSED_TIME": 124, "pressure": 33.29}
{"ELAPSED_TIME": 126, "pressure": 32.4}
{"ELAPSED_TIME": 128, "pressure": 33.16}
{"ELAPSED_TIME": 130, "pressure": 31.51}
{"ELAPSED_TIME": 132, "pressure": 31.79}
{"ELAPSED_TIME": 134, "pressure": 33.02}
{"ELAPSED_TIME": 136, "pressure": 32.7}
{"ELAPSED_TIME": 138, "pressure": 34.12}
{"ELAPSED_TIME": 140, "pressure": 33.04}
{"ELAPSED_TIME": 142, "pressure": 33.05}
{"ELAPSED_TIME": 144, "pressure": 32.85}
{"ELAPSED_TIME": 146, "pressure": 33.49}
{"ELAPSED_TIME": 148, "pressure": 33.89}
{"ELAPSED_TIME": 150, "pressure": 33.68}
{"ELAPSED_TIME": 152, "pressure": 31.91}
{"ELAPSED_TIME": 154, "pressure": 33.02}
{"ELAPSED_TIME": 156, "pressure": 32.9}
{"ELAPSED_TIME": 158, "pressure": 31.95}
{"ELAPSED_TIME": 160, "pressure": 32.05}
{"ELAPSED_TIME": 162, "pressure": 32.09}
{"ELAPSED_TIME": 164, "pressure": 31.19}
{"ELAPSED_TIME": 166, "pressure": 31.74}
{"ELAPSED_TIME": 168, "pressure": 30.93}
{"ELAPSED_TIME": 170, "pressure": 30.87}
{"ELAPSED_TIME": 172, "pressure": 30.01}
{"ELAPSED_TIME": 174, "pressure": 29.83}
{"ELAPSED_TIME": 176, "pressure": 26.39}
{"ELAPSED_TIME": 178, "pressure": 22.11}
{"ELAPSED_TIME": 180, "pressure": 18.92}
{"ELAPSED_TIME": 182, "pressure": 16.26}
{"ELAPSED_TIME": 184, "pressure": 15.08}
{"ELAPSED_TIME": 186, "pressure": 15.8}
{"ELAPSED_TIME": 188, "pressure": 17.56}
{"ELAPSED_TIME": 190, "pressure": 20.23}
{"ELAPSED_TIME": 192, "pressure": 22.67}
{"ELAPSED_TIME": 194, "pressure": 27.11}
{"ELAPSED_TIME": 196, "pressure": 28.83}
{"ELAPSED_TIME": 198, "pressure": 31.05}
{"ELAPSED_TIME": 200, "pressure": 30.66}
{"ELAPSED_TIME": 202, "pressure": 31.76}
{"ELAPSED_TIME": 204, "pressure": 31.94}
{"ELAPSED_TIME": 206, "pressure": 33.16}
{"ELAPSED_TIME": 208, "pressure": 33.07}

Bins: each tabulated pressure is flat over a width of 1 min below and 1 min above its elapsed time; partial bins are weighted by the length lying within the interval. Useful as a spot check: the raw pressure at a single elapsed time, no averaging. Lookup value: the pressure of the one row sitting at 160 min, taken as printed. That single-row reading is 32.05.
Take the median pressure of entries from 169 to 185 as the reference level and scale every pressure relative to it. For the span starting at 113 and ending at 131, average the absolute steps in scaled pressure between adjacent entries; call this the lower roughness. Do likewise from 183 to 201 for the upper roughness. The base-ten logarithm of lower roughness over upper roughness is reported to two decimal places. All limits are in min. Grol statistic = -0.30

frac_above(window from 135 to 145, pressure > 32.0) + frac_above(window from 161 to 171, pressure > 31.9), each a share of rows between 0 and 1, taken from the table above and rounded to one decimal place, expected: 1.2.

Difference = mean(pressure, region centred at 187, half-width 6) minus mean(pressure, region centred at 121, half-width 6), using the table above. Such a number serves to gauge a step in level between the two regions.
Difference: -14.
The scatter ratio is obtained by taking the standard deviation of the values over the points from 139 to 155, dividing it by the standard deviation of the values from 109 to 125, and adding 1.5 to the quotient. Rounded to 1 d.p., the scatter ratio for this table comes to 2.2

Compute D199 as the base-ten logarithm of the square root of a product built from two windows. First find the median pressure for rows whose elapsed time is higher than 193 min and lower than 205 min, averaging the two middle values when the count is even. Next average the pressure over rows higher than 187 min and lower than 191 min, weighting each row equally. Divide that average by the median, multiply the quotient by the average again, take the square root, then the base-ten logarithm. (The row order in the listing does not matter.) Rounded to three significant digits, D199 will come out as 0.532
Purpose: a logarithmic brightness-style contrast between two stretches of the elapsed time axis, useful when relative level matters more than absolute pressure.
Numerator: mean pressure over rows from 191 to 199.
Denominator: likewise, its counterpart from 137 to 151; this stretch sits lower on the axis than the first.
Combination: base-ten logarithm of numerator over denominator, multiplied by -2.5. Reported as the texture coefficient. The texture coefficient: 0.22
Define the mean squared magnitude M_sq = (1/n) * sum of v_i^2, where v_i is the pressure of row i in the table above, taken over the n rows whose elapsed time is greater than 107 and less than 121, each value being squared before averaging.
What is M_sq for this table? 968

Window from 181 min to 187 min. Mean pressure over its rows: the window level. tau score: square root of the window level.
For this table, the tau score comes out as 3.96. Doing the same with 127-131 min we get 5.69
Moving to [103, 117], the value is 5.61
